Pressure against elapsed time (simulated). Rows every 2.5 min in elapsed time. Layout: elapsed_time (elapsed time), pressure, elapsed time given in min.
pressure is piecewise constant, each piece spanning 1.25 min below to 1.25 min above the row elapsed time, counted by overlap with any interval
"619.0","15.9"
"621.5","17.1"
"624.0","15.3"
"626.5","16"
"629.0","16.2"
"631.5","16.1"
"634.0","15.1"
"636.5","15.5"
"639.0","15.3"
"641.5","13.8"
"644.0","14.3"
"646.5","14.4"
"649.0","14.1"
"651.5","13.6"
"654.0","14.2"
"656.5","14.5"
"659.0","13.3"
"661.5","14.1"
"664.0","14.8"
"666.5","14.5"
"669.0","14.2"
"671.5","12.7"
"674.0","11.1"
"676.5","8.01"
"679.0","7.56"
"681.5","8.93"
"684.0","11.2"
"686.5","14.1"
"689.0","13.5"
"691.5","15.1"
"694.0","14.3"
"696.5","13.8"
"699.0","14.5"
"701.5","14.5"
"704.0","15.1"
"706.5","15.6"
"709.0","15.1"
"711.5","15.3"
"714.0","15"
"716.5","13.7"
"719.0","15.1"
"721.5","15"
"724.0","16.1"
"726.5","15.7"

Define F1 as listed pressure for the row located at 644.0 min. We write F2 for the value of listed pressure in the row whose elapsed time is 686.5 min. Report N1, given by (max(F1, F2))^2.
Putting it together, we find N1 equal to 204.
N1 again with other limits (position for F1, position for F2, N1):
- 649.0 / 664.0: 219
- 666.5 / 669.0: 210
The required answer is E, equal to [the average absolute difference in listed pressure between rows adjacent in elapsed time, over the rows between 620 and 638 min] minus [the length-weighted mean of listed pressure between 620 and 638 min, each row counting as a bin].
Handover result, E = -15.2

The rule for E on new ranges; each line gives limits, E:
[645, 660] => -13.5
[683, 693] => -11.9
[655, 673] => -13.2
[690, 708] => -14.2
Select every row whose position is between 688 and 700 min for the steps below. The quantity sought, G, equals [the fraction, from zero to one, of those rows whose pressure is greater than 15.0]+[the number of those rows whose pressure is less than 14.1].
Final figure 2.20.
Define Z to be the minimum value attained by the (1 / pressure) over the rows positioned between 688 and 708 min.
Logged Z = 0.064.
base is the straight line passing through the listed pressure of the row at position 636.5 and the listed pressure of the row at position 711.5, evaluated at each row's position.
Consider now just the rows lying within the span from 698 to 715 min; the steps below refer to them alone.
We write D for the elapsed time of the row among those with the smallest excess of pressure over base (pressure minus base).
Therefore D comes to 699.0 min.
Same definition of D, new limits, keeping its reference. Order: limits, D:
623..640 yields 634.0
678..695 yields 679.0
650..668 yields 659.0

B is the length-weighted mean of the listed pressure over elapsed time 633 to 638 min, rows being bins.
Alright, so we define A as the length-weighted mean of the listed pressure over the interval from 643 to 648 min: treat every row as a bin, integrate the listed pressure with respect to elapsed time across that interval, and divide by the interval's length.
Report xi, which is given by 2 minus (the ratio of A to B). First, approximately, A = 14.3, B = 15.3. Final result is 1.06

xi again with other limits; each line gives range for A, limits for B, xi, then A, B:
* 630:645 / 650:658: 0.93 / 15.0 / 14.1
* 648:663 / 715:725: 1.06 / 14.0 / 14.9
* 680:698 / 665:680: 0.87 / 12.9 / 11.5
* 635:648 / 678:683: 0.26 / 14.7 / 8.4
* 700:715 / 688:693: 0.95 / 15.1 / 14.3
